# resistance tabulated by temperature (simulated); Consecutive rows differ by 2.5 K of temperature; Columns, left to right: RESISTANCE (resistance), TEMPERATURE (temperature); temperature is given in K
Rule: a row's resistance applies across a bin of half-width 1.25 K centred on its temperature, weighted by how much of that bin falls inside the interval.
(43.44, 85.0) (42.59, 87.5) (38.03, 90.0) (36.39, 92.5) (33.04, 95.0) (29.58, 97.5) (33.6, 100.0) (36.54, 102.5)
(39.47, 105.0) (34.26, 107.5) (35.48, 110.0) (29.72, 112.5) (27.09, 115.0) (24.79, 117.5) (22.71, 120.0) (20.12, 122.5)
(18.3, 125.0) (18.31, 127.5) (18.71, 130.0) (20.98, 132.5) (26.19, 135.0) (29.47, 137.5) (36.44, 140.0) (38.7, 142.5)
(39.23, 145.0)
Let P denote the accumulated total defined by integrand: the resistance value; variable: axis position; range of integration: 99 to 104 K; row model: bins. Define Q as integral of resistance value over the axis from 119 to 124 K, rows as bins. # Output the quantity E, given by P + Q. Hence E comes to 283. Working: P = 177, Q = 106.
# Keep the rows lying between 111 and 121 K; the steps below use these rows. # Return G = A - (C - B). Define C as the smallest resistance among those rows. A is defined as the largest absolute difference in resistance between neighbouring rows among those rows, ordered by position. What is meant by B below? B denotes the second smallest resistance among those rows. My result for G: 4.7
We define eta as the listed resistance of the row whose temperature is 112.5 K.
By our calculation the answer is 29.72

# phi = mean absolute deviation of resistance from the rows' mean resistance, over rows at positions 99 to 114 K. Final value 2.32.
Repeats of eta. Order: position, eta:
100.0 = 33.6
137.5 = 29.47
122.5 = 20.12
